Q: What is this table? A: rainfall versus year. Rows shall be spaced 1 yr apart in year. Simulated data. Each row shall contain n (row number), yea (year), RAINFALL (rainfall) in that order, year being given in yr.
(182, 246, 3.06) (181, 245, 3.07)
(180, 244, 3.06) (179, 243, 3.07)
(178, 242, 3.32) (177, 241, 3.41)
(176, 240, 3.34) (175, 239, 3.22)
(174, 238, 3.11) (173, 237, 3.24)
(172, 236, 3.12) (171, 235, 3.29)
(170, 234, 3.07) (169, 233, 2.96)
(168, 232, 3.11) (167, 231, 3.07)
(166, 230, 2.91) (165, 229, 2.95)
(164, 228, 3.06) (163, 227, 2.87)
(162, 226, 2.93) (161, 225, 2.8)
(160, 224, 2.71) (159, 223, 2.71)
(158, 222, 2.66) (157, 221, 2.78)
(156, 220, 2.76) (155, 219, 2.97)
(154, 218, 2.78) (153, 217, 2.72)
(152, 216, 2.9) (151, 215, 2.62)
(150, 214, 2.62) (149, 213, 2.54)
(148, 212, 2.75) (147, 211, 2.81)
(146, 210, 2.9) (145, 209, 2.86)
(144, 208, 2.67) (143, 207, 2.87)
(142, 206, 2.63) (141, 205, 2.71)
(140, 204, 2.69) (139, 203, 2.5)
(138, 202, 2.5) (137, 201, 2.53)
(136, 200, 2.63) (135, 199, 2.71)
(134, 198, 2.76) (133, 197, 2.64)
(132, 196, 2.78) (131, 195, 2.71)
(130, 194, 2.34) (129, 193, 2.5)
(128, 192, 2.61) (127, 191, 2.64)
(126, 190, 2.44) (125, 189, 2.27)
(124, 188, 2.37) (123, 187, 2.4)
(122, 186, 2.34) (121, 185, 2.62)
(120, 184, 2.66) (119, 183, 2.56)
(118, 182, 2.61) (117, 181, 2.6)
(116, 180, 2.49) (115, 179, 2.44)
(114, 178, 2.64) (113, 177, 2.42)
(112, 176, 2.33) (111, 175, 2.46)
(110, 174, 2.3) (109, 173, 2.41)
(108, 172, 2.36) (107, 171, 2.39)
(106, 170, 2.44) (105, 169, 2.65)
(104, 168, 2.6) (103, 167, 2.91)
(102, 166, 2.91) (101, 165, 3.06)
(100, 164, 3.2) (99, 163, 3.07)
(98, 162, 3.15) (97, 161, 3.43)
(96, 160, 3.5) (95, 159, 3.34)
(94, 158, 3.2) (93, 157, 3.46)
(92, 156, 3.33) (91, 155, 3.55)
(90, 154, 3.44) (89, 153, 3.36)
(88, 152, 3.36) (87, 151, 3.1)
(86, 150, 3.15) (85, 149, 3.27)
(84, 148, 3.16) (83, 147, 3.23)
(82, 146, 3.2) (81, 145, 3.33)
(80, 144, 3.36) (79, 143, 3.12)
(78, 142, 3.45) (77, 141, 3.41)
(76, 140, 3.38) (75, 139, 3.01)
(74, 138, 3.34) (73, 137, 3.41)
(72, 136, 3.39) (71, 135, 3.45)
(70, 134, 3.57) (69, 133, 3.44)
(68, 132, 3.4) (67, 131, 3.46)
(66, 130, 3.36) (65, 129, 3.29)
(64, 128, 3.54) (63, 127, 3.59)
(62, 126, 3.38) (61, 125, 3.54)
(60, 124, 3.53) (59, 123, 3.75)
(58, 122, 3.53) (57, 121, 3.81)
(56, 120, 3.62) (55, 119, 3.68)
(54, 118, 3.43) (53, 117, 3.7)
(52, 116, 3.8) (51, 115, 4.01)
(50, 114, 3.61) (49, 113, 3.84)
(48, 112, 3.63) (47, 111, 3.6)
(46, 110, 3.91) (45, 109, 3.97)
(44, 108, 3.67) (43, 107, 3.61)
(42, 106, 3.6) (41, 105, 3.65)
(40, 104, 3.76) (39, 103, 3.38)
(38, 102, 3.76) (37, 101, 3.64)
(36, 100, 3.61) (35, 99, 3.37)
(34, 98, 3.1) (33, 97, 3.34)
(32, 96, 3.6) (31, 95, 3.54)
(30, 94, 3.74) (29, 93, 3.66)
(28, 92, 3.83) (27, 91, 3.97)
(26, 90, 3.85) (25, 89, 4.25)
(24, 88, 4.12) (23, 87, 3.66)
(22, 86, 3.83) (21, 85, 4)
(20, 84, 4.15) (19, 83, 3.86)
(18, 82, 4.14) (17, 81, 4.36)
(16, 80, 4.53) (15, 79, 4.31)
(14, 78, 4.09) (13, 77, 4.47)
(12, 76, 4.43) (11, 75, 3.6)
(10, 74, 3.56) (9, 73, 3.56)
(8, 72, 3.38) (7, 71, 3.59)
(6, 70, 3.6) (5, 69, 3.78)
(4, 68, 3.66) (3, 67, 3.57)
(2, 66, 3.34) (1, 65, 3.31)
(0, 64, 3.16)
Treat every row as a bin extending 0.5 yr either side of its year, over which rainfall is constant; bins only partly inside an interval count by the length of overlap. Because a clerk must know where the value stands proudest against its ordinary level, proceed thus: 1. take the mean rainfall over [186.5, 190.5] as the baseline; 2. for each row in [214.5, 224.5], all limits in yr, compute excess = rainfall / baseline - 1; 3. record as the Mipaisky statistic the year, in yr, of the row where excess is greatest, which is 219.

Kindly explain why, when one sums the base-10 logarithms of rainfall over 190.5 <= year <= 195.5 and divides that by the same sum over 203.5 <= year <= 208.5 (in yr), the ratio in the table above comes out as 0.94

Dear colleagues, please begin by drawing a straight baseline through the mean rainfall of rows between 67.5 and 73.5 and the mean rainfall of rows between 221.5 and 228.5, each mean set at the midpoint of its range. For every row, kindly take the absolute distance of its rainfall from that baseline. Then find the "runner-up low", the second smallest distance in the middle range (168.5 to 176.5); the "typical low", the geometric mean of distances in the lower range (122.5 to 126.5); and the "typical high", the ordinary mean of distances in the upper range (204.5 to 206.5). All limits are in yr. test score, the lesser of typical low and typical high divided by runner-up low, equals 0.30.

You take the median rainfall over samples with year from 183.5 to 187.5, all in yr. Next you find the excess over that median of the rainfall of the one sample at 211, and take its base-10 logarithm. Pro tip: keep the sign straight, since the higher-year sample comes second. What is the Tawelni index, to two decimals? -0.52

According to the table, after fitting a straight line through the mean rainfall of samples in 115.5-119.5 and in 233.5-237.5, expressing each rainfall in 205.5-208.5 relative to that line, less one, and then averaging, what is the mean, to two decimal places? -0.17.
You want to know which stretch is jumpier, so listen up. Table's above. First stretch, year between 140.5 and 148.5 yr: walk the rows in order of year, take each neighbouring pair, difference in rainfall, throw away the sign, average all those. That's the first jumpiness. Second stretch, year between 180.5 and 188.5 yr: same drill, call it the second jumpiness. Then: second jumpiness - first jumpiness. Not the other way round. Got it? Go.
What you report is -0.04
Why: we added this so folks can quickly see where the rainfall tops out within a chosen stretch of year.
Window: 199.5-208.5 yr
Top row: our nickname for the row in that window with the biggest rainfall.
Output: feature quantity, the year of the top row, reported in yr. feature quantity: 207 yr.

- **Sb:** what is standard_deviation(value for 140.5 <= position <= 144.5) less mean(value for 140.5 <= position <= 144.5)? -3.2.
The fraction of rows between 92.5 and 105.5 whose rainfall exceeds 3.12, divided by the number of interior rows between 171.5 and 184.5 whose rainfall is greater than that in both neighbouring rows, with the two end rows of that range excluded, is 0.23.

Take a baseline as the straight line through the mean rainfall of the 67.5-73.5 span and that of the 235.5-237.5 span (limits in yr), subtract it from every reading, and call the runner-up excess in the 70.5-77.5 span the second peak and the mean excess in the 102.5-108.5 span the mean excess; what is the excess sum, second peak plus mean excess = 1.0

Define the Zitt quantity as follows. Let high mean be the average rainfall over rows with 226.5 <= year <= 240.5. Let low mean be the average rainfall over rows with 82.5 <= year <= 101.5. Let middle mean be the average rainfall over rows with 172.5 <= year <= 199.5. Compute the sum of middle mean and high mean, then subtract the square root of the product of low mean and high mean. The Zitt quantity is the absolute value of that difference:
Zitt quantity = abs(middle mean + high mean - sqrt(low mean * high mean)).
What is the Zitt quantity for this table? 2.2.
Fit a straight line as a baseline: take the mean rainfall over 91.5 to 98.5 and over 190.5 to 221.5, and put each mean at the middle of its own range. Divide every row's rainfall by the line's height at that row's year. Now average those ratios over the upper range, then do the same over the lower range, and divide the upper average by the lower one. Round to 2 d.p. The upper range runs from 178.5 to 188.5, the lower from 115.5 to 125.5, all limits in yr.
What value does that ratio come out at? 0.81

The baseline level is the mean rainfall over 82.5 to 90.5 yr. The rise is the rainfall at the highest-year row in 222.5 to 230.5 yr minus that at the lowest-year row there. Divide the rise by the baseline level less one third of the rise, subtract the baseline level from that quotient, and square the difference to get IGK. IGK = 15.3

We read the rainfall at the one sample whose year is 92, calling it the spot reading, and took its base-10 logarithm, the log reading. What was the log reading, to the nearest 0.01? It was 0.58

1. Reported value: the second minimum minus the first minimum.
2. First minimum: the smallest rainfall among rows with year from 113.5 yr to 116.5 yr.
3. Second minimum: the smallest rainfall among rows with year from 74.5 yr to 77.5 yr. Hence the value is 0.0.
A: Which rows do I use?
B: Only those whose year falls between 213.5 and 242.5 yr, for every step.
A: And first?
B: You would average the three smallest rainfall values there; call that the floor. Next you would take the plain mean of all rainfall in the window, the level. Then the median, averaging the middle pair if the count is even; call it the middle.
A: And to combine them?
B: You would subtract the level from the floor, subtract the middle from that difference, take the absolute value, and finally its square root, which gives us 1.81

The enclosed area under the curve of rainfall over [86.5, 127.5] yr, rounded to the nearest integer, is 151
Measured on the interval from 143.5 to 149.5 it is 20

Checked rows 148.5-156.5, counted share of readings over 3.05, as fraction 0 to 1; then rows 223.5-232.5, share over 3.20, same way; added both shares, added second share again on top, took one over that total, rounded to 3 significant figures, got 1.00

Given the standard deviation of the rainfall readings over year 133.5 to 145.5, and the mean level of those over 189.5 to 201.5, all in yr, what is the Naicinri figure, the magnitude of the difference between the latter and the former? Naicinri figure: 2.46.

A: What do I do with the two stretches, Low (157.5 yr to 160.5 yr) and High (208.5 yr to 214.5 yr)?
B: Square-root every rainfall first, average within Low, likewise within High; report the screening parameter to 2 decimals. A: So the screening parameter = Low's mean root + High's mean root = 3.49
